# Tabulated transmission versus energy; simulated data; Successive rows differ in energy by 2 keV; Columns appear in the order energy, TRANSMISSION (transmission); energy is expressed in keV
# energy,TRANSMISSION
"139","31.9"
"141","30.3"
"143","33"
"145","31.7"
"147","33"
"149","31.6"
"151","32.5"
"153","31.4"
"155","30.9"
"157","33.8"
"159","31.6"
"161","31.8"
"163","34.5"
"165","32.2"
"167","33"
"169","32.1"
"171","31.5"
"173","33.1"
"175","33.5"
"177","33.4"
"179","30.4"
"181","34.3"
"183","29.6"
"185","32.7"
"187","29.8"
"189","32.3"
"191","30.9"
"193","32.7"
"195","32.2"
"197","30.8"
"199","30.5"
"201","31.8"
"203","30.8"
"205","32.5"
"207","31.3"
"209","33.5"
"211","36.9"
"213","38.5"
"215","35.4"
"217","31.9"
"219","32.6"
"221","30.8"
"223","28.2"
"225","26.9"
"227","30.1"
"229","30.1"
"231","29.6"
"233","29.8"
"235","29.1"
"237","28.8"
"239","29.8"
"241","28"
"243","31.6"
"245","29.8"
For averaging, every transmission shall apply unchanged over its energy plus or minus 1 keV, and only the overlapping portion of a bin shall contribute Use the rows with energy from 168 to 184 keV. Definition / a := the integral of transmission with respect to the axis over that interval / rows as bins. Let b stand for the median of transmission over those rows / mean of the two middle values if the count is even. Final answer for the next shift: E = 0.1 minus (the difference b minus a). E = 483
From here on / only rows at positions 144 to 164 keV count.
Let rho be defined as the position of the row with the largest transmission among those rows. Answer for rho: 163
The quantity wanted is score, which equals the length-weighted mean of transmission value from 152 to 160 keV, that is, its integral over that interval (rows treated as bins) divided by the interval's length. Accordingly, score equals 31.9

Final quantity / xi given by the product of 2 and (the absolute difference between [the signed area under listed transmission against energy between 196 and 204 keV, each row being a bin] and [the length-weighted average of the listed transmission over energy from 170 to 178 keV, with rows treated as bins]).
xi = 430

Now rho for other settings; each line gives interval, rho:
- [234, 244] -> 243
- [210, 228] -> 213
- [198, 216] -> 213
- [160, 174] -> 163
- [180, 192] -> 181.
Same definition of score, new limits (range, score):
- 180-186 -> 32.2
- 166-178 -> 32.8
